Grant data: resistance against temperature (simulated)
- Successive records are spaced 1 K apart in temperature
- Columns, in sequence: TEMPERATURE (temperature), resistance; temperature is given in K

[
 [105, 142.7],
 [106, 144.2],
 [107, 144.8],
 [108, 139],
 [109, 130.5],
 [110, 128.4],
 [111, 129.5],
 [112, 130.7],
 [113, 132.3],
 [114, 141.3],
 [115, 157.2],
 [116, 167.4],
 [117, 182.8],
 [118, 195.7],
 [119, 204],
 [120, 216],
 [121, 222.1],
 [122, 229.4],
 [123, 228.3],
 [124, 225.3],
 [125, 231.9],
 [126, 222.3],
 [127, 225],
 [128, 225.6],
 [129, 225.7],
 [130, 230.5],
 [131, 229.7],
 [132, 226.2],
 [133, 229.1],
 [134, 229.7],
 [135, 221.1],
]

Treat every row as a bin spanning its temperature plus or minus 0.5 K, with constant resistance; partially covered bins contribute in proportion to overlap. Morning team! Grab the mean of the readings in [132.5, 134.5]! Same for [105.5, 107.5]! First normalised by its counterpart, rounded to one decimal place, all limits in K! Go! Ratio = 1.6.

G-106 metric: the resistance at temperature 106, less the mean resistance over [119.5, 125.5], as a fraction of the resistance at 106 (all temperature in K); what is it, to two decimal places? -0.56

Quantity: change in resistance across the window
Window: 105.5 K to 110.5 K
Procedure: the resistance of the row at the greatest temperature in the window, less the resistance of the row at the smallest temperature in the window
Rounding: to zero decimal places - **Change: -16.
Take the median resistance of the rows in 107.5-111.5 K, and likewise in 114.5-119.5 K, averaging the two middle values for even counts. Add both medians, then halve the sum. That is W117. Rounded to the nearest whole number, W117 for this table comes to 156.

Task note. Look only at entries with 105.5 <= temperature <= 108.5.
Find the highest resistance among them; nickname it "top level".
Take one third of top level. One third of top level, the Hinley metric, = 48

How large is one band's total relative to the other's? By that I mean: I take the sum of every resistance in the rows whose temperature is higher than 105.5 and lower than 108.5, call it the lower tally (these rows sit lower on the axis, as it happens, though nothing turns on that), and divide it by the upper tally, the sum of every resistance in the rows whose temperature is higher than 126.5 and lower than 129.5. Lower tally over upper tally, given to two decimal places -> 0.63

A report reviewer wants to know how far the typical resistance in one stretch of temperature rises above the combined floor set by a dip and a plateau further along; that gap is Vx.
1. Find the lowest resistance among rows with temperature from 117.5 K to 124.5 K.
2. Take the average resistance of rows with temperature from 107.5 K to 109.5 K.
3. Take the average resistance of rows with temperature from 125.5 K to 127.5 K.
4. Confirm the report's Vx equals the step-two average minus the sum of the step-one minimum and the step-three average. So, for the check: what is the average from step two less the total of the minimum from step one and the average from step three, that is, -285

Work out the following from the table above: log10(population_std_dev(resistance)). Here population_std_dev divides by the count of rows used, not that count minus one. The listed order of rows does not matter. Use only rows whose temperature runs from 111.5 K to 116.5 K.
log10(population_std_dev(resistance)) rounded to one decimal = 1.2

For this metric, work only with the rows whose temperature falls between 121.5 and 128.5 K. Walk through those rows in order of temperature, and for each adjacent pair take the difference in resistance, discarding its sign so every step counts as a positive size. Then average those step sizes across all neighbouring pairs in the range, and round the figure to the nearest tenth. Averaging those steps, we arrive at 3.9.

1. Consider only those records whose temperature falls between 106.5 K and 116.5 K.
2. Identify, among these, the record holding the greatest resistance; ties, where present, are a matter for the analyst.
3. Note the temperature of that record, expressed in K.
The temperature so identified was 116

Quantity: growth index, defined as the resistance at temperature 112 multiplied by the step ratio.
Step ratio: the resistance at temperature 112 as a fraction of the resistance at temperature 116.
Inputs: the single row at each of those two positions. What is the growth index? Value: 102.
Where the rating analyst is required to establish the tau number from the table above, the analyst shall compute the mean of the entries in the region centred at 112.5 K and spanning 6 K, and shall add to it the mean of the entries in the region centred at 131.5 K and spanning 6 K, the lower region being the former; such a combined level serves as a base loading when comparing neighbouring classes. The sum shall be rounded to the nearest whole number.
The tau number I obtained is 365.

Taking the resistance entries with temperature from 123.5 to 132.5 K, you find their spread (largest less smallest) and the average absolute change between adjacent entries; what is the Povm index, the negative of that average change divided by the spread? -0.374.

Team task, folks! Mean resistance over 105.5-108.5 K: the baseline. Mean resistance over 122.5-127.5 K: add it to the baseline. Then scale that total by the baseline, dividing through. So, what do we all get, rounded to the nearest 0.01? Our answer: 2.59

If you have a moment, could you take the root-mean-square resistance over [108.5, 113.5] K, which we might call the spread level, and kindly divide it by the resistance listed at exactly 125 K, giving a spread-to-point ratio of 0.56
